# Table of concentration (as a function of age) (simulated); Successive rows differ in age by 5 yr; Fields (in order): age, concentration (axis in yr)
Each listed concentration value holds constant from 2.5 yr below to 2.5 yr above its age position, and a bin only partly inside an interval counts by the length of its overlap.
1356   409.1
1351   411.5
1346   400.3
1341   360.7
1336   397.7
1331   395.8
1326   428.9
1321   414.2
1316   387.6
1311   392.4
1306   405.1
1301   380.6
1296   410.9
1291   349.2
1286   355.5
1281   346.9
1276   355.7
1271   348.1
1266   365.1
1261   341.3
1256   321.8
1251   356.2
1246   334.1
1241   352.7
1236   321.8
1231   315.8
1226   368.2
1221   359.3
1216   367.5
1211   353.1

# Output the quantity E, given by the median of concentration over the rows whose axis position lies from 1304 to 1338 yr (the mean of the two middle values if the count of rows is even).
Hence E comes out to 398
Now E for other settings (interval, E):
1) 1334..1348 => 398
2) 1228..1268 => 338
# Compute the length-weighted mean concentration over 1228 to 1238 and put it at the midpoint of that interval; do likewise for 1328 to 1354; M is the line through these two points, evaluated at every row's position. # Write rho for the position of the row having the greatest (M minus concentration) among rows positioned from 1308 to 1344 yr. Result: 1341 yr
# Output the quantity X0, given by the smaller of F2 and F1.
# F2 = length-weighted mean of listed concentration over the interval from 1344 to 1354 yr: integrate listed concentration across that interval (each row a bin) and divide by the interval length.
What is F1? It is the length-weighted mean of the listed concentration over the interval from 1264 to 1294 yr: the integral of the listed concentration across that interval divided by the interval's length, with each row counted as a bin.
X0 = 354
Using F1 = 354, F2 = 406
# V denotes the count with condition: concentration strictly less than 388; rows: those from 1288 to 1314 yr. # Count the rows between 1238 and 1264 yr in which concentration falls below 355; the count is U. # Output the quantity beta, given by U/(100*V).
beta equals 0.020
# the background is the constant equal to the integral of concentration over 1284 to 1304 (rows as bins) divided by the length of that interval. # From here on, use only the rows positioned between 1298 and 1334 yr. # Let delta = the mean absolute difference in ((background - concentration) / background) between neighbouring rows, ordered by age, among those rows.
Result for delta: 0.052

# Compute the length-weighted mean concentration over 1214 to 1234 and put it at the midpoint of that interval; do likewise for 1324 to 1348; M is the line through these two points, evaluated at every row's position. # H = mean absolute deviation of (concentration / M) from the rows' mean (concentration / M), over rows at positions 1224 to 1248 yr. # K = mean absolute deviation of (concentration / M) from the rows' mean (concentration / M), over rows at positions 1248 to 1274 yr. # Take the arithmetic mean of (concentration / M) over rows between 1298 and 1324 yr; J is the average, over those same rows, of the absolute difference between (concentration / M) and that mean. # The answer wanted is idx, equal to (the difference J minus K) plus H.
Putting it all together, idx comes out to 0.04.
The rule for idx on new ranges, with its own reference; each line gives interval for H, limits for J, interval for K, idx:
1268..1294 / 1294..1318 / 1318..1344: -0.01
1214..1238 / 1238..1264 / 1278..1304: 0.05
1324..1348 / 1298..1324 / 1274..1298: 0.02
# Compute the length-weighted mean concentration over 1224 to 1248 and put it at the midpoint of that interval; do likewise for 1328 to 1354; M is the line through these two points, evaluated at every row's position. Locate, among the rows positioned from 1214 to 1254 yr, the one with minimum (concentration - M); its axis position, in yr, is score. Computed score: 1231 yr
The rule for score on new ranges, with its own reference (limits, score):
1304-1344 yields 1341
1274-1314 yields 1291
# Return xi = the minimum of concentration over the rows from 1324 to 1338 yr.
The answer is 395.8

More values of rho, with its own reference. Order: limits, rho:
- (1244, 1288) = 1256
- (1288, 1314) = 1291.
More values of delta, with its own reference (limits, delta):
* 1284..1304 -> 0.087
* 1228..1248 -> 0.049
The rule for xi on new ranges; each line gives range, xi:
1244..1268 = 321.8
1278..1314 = 346.9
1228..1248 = 315.8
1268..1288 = 346.9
